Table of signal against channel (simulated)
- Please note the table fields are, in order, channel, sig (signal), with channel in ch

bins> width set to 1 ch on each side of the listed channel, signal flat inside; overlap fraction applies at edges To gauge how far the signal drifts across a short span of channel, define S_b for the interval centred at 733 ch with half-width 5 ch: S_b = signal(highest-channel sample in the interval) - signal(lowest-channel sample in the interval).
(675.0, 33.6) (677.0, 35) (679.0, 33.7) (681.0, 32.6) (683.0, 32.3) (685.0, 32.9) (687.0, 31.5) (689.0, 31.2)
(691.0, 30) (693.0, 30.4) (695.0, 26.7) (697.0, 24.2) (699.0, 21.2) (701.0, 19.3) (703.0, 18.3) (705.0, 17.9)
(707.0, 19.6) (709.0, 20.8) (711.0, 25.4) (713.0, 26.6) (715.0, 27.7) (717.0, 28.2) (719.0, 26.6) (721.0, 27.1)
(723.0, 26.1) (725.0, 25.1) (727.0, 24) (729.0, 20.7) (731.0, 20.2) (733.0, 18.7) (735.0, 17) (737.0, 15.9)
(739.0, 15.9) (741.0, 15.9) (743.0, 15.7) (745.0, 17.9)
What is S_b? -4.8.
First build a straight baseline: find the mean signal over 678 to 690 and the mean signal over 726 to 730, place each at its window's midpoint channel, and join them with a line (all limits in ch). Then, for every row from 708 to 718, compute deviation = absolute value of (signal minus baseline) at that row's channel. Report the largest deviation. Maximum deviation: 5.9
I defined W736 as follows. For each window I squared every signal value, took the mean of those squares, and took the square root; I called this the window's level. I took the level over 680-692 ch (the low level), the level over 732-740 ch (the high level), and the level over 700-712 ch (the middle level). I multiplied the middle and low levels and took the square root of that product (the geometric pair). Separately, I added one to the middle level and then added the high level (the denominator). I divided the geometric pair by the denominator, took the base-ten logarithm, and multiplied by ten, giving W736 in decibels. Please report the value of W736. -1.78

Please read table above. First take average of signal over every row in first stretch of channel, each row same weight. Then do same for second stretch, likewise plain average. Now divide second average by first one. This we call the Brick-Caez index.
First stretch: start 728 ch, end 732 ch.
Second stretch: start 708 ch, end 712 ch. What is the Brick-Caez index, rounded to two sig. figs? 1.1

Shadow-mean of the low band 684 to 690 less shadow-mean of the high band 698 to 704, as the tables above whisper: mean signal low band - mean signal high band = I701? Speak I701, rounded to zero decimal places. 12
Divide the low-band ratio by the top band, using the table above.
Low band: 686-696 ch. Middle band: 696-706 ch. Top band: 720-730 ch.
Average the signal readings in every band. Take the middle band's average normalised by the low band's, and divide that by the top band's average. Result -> 0.027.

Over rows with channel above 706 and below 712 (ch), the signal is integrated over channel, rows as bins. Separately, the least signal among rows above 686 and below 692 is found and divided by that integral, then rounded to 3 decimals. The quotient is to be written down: 0.228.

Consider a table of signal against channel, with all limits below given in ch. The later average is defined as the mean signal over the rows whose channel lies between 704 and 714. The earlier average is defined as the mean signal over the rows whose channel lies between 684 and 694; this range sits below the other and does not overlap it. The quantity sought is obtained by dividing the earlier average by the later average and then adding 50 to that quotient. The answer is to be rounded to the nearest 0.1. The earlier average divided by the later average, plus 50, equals 51.4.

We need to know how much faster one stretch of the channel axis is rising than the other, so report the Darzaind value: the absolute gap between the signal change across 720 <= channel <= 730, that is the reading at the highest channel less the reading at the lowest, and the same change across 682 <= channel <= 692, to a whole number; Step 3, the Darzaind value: 4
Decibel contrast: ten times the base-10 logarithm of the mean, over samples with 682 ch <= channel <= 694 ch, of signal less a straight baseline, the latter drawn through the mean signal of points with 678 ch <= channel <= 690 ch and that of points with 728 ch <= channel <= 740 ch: -8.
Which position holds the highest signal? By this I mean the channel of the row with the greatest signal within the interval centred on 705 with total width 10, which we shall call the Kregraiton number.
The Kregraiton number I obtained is 709.0 ch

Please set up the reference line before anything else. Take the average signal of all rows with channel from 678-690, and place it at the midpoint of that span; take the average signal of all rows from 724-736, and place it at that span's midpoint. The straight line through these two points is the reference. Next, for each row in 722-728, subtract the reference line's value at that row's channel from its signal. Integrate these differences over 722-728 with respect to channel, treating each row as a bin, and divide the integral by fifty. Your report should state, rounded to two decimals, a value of 0.35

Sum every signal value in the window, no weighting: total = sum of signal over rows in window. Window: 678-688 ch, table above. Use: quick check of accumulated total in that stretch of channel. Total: 163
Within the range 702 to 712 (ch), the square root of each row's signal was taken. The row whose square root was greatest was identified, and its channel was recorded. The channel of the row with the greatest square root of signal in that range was 711.0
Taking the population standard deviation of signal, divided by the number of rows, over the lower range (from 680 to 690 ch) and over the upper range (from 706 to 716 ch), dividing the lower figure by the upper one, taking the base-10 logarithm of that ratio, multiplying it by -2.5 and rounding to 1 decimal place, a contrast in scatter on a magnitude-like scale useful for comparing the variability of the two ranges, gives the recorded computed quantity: 1.7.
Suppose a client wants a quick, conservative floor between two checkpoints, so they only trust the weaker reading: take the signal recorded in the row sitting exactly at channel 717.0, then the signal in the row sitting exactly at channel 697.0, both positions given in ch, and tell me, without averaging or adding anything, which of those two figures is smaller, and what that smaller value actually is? 24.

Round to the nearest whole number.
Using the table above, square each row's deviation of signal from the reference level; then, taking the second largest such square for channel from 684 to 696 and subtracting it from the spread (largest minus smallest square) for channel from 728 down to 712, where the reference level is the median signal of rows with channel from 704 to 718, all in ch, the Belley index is -29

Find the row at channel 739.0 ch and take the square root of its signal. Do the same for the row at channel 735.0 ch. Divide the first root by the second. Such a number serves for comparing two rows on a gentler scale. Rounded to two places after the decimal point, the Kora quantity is 0.97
